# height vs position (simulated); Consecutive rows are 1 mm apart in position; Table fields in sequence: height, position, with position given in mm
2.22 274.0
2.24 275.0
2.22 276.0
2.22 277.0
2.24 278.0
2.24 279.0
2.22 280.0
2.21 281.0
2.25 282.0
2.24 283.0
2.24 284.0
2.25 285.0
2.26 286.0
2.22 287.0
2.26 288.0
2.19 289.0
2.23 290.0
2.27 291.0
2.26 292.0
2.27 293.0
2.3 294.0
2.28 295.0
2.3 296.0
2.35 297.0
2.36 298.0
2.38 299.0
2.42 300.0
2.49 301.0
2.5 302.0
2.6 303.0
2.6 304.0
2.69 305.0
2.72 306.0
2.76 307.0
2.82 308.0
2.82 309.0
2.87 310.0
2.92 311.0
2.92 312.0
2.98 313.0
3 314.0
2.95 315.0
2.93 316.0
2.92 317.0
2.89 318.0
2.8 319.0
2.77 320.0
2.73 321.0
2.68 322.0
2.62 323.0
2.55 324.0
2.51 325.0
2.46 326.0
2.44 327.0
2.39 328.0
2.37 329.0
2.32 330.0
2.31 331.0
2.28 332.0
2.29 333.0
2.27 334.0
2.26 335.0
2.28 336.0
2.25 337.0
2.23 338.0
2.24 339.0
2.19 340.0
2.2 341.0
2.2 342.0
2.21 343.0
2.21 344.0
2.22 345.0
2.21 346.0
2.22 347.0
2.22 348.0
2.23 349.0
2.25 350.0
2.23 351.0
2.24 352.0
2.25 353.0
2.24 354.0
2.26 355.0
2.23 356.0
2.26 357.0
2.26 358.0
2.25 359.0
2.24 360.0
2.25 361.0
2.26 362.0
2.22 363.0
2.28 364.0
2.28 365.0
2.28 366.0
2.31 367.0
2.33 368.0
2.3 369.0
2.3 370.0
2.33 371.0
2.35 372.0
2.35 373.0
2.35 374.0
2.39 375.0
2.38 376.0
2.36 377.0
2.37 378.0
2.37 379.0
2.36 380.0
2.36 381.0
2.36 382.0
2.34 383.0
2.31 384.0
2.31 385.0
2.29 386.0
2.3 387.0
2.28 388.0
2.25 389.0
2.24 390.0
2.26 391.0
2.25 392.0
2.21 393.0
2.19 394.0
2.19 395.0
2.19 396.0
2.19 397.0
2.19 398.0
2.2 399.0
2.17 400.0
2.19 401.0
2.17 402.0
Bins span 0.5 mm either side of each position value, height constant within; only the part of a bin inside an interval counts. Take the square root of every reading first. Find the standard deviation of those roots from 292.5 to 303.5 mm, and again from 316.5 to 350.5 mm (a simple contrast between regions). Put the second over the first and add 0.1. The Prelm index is 2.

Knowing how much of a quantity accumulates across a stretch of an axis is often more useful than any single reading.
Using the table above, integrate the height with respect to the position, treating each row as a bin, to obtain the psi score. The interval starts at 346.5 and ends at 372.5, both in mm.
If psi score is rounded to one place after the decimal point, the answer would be 58.9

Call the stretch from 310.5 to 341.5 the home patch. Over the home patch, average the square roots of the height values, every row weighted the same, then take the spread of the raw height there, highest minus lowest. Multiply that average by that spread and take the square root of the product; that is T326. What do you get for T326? 1.1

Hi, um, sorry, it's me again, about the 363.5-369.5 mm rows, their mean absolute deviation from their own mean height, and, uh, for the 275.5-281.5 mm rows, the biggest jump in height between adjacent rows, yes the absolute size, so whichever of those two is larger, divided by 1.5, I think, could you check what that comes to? 0.013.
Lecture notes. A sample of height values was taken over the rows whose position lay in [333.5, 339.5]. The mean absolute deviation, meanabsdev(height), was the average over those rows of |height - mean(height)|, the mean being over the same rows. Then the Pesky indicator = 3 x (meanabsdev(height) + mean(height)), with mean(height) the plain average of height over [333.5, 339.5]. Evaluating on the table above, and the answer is 6.8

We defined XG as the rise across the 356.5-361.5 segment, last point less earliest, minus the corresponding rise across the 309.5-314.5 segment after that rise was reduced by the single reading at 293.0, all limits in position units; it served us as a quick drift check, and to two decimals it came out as 2.13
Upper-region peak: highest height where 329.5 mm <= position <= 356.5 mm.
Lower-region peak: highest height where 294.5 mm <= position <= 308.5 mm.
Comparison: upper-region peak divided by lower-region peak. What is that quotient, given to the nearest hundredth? 0.82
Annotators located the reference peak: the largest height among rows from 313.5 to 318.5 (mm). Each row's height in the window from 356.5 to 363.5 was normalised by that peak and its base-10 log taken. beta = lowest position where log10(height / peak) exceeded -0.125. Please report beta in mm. 357.0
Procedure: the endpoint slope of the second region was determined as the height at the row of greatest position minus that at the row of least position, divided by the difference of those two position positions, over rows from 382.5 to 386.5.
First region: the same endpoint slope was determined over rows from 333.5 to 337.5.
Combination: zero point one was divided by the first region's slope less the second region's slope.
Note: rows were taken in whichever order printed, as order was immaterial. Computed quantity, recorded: 10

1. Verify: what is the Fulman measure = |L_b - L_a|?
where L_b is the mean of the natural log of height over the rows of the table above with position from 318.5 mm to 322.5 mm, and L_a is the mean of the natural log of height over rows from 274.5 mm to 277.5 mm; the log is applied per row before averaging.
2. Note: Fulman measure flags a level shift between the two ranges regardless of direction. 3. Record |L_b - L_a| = 0.21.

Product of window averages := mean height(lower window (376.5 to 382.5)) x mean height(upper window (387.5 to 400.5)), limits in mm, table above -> 5.24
